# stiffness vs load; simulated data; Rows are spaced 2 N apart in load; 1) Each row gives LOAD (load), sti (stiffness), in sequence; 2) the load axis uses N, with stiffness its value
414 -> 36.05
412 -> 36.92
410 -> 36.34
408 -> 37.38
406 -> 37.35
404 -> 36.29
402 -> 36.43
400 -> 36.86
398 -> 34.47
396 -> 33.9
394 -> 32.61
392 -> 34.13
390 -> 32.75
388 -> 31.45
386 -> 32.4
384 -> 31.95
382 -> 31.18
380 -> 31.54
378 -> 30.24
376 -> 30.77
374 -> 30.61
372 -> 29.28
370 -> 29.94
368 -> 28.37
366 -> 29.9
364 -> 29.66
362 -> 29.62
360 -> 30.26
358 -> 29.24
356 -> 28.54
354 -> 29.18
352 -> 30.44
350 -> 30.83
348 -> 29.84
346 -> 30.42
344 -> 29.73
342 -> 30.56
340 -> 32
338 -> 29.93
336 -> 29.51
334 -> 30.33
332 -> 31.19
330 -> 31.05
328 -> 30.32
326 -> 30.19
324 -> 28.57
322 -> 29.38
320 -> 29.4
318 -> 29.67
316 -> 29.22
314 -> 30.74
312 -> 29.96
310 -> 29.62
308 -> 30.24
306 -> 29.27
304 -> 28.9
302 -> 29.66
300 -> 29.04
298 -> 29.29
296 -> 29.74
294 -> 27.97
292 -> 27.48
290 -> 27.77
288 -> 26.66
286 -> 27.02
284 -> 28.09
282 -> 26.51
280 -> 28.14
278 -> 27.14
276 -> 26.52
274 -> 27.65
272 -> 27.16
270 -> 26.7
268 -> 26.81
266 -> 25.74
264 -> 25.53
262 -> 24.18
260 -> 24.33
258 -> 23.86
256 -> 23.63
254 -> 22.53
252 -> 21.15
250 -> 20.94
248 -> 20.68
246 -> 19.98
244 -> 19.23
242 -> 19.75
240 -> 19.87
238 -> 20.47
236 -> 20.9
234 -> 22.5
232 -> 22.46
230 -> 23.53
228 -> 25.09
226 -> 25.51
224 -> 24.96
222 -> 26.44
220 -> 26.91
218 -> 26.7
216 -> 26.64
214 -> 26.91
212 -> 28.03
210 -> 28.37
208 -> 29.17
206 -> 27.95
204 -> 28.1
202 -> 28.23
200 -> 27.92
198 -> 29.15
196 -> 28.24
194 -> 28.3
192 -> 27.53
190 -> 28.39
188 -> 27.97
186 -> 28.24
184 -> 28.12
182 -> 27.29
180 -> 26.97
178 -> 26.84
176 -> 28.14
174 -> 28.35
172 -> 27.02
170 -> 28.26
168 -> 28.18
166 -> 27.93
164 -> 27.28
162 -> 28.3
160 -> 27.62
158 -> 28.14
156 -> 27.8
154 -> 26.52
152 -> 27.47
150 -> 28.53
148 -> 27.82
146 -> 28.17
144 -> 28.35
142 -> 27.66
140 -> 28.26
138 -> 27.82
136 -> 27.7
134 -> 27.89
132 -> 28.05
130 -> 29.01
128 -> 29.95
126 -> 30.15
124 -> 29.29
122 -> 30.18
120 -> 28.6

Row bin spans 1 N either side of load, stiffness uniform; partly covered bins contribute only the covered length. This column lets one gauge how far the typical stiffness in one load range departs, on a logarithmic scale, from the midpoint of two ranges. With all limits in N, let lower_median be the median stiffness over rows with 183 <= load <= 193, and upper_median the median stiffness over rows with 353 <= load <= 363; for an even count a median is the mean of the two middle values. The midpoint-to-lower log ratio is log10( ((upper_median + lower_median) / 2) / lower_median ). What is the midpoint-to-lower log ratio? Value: 0.009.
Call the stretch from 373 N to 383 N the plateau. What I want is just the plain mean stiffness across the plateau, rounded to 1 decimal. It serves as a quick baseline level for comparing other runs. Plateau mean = 30.9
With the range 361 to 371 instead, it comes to 29.5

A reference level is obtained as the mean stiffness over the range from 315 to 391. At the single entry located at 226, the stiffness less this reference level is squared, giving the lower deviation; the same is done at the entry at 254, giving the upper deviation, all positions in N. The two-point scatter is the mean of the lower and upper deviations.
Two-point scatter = 41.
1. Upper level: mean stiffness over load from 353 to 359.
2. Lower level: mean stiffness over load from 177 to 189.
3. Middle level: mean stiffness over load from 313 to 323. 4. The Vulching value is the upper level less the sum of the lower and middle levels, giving -28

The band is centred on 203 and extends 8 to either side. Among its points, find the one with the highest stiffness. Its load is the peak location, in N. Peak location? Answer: 208 N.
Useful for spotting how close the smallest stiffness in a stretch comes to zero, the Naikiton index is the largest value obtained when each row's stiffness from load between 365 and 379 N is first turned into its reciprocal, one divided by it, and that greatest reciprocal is 0.035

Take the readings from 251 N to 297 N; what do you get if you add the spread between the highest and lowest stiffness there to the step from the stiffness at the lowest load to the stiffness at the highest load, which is 17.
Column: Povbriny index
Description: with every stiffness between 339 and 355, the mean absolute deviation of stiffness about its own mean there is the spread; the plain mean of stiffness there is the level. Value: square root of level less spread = 5.46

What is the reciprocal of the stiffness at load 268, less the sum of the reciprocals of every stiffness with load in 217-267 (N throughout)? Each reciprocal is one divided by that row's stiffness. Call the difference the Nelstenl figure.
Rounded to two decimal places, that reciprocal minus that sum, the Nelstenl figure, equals -1.06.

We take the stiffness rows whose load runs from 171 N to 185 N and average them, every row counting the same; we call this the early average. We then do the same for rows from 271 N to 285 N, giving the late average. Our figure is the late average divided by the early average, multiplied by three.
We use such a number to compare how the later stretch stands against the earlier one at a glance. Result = 2.98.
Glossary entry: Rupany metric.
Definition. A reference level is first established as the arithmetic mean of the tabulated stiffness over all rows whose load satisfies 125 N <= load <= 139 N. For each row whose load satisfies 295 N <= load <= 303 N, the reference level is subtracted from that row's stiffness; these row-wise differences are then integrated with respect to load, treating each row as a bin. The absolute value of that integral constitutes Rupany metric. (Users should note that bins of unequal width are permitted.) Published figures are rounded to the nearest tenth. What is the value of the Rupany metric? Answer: 6.2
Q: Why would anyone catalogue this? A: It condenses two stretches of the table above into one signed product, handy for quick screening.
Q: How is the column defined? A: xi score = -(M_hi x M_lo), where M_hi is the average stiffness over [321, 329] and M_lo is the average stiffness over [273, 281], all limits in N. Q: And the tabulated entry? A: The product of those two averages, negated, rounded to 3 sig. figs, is -810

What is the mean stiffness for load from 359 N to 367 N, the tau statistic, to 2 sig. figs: 30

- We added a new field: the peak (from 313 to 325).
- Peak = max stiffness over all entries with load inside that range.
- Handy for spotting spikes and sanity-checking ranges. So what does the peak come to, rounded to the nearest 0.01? 30.74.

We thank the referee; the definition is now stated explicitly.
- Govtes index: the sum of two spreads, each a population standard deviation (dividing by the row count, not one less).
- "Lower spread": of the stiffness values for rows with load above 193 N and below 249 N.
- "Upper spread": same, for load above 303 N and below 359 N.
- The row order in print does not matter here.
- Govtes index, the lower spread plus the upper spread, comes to 4.1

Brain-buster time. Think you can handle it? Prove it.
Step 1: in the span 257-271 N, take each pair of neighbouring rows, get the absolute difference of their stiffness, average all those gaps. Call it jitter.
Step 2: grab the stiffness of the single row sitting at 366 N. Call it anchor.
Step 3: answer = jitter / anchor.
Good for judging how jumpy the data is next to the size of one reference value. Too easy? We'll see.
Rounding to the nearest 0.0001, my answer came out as 0.0187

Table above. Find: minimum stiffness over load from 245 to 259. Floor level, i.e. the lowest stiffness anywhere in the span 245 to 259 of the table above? 19.98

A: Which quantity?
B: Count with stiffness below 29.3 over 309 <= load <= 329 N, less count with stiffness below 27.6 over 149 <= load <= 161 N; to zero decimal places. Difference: 0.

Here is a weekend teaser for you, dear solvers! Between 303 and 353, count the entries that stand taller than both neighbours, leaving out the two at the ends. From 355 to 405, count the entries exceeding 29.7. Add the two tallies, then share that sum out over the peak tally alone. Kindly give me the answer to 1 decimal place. 3.7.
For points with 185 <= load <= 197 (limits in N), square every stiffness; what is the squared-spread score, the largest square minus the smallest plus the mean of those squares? 838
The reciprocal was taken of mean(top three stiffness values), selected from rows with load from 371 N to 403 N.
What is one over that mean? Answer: 0.028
